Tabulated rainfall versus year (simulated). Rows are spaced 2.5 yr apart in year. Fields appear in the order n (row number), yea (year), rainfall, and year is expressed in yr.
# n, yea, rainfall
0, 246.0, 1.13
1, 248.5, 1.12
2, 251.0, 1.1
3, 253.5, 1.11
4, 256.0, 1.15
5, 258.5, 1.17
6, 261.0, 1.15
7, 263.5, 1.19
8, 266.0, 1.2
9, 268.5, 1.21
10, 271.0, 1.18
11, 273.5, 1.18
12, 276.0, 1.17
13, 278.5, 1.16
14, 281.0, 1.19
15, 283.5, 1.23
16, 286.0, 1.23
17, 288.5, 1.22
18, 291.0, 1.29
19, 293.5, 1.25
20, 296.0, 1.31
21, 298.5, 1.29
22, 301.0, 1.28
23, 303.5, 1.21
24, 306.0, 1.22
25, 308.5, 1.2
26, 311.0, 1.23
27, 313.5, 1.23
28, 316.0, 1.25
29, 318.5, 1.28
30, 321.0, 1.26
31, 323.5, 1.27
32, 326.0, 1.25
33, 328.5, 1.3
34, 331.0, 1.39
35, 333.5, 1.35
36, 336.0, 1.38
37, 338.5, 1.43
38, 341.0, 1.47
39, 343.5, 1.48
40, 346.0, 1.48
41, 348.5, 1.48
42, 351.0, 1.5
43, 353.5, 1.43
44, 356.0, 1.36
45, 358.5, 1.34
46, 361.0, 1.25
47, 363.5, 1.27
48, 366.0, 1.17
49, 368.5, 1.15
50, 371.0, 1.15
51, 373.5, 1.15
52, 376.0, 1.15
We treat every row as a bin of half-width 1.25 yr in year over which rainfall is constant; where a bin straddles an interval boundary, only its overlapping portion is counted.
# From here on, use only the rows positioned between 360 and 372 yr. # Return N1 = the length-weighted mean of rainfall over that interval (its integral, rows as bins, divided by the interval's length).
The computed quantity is 1.20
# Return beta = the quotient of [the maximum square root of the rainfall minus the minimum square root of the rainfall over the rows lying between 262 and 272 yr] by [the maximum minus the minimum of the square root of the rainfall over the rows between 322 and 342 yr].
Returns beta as 0.1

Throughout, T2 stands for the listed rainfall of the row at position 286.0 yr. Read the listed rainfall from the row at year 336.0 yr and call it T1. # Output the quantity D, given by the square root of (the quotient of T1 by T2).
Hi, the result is 1.06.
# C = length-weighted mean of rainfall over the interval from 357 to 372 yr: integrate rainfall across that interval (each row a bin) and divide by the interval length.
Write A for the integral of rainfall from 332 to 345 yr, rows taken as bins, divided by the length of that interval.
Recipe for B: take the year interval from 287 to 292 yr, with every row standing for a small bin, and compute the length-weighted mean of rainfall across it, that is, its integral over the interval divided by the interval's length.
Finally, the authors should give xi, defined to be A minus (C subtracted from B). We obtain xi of 1.40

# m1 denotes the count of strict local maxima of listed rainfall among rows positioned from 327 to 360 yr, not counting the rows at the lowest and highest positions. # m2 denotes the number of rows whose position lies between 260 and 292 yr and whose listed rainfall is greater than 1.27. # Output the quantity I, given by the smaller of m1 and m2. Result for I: 1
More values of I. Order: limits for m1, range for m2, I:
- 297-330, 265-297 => 2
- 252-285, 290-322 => 2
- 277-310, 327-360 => 3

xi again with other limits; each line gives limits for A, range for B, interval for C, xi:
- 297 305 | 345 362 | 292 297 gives 1.13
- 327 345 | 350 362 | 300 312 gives 1.25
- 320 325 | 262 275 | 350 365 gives 1.43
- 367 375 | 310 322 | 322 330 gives 1.18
